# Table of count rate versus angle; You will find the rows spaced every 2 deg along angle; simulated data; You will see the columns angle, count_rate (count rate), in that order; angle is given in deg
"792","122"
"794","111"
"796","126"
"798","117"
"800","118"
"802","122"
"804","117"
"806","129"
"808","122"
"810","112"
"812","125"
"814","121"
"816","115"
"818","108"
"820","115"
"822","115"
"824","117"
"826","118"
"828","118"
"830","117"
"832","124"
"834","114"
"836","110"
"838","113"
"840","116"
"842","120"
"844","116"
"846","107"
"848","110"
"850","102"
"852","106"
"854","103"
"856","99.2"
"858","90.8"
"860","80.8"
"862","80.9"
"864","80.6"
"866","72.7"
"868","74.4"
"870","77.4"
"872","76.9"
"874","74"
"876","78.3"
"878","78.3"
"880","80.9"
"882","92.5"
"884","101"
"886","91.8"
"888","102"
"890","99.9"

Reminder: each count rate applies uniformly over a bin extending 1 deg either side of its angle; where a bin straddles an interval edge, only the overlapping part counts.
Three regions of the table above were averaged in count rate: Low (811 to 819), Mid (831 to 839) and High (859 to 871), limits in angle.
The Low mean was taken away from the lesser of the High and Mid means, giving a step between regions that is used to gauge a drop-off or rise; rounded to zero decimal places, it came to -39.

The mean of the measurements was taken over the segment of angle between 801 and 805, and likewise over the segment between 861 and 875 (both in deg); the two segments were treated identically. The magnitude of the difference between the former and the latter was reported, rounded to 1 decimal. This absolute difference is 42.8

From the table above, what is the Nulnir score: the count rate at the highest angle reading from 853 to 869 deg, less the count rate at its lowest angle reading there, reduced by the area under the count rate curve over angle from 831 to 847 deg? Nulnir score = -1869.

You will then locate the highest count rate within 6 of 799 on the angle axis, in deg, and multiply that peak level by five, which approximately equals 630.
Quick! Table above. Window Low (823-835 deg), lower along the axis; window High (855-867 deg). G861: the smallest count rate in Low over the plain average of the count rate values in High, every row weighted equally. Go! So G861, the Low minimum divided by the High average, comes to 1.4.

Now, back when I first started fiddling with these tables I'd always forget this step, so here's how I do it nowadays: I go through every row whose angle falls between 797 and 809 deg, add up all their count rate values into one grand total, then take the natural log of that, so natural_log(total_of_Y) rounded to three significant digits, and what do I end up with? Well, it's 6.59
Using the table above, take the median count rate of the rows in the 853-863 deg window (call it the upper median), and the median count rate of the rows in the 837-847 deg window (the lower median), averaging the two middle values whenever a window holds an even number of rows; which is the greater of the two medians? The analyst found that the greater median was 116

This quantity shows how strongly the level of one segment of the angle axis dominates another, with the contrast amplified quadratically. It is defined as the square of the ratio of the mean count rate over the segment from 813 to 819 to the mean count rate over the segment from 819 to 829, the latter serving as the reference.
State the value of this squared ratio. 1.0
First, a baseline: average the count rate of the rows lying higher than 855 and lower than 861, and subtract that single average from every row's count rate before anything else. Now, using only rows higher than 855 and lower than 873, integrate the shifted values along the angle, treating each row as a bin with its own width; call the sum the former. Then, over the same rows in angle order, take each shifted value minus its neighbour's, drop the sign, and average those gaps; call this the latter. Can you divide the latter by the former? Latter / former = -0.025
